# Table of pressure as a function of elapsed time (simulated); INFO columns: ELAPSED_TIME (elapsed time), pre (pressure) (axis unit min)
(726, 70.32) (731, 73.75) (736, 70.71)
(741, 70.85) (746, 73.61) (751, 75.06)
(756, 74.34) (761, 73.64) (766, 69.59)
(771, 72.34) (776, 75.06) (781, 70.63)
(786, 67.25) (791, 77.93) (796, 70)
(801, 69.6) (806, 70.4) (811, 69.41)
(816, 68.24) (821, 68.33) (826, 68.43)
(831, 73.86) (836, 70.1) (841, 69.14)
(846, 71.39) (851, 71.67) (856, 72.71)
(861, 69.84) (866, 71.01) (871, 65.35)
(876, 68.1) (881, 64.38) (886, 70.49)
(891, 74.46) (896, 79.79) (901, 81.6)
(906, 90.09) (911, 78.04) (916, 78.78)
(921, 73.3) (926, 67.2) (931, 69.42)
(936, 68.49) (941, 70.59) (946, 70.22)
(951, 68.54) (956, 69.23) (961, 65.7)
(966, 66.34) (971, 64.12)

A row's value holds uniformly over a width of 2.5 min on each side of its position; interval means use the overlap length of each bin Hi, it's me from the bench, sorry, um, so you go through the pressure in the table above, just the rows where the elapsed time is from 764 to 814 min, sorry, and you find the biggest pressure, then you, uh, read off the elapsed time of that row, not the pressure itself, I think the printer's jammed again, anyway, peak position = 791 min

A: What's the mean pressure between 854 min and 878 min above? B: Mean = 69.4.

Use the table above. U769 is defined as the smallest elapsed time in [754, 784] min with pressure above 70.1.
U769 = 756 min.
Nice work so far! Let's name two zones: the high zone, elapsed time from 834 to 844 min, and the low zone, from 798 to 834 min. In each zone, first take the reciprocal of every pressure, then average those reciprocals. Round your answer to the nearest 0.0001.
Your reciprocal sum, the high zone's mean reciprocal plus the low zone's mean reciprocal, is 0.0287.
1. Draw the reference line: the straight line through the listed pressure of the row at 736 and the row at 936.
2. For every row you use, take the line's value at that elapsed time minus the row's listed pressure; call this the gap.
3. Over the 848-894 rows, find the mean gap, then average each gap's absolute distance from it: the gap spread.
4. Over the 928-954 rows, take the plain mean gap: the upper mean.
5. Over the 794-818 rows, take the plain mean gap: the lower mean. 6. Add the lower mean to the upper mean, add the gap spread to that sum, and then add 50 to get 52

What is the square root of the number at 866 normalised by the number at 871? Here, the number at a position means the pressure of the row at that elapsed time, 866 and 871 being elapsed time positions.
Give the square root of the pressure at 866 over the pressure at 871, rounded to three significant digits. 1.04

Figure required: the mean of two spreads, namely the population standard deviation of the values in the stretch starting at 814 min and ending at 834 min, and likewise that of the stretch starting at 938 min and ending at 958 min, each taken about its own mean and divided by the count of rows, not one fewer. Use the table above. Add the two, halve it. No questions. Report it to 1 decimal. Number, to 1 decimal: 1.6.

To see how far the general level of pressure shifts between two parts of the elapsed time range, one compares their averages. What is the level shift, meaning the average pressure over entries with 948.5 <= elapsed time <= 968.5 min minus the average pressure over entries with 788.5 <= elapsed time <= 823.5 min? -3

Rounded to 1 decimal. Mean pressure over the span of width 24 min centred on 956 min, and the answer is 68.0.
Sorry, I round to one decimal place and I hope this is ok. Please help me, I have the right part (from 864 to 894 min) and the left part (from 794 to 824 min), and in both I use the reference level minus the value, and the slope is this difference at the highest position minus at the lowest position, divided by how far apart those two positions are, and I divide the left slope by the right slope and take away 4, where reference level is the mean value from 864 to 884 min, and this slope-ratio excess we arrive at -4.5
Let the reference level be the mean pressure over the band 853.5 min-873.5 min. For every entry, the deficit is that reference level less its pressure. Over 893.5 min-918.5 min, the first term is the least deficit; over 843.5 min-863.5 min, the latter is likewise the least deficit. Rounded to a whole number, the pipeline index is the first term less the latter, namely -17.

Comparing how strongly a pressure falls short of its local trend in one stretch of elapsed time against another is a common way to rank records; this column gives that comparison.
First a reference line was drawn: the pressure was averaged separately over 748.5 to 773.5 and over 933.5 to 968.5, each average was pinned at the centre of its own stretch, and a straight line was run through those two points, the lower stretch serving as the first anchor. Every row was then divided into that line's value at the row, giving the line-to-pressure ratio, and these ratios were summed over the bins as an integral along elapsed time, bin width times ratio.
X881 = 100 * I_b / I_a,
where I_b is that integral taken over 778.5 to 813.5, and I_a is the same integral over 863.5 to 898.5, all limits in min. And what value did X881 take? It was 102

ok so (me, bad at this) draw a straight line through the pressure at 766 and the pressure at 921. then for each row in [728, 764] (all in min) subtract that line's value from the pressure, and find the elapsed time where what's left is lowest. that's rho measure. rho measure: 736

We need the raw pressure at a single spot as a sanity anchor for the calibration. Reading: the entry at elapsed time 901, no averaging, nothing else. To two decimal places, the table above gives 81.60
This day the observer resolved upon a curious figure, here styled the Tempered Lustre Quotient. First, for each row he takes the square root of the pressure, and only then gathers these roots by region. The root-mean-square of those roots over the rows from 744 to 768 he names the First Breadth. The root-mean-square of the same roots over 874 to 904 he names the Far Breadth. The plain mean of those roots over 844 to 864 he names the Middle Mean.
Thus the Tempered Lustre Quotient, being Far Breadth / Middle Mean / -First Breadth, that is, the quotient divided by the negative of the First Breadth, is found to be -0.118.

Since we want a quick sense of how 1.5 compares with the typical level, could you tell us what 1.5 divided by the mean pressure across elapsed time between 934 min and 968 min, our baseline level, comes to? 0.0219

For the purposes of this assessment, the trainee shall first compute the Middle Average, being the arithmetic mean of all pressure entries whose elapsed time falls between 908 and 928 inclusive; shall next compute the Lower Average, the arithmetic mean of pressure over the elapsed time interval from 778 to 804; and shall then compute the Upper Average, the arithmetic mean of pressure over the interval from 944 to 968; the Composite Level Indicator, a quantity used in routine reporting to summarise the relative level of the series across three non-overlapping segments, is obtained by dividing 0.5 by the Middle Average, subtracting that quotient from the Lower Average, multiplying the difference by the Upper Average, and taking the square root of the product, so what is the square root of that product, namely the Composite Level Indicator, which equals 69.5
